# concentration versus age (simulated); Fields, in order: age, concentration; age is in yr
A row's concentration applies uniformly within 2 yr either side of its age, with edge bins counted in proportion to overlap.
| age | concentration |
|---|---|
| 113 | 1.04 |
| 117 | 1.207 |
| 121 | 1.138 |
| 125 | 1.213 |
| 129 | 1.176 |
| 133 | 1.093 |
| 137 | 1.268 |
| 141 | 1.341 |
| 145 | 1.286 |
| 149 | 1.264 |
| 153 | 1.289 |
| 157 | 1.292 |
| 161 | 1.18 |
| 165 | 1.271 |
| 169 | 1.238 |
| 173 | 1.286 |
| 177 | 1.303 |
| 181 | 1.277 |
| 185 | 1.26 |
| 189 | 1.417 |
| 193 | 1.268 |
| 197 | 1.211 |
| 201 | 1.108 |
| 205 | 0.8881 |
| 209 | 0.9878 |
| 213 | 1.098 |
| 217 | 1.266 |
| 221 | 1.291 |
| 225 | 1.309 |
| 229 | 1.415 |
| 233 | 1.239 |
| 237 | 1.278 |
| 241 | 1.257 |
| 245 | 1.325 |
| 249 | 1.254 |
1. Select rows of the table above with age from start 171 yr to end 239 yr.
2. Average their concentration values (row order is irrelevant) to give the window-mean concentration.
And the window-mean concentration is 1.23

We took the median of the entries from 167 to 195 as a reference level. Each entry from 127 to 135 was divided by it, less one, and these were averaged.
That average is -0.11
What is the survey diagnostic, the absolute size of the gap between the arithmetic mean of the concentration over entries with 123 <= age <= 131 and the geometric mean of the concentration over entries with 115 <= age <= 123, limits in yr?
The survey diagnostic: 0.023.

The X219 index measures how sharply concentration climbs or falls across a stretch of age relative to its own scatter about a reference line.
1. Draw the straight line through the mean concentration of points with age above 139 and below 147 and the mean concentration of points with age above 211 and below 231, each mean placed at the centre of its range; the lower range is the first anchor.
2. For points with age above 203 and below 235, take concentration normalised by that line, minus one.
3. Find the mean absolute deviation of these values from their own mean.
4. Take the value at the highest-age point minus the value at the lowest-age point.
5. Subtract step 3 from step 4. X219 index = 0.17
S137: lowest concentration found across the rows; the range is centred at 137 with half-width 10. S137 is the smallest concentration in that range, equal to 1.093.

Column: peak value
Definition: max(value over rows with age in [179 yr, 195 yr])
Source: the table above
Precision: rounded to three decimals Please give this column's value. 1.417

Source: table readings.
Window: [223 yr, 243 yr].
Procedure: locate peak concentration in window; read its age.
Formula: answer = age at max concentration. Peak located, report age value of 229 yr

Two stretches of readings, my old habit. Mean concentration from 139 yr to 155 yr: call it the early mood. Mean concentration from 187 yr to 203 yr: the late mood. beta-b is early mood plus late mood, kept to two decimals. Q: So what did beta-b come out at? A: 2.55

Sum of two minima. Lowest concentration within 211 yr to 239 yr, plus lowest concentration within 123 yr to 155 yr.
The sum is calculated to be 2.19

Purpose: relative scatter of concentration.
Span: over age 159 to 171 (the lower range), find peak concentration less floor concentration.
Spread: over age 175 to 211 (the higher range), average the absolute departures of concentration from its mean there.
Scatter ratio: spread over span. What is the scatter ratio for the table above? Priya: 1.4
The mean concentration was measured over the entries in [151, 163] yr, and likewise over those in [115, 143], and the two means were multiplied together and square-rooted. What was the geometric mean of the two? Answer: 1.23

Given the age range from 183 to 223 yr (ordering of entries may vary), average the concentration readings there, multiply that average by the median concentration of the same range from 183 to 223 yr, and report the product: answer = 1.46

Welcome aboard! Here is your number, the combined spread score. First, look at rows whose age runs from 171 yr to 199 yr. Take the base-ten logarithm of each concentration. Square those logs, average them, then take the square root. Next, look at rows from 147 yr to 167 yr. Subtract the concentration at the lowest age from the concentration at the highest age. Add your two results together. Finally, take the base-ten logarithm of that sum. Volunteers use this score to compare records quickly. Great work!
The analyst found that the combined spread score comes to -0.93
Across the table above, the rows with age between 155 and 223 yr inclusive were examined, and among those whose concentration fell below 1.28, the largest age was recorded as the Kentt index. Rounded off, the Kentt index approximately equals 217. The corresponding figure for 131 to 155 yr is 149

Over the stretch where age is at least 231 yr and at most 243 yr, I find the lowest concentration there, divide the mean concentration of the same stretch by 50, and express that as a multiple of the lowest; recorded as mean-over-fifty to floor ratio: 0.0203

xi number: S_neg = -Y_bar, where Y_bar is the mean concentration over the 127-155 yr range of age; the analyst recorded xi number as -1.25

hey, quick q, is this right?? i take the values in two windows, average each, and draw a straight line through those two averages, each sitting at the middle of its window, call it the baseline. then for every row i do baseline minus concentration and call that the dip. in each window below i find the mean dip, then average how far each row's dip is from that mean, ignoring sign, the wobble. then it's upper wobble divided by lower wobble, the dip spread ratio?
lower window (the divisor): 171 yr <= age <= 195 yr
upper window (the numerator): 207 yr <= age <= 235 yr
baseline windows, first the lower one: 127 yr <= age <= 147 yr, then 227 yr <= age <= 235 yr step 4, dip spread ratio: 2.6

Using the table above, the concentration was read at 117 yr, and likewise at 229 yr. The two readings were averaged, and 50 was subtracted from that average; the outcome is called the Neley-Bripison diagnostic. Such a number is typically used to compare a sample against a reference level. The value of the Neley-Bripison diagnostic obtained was -48.69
